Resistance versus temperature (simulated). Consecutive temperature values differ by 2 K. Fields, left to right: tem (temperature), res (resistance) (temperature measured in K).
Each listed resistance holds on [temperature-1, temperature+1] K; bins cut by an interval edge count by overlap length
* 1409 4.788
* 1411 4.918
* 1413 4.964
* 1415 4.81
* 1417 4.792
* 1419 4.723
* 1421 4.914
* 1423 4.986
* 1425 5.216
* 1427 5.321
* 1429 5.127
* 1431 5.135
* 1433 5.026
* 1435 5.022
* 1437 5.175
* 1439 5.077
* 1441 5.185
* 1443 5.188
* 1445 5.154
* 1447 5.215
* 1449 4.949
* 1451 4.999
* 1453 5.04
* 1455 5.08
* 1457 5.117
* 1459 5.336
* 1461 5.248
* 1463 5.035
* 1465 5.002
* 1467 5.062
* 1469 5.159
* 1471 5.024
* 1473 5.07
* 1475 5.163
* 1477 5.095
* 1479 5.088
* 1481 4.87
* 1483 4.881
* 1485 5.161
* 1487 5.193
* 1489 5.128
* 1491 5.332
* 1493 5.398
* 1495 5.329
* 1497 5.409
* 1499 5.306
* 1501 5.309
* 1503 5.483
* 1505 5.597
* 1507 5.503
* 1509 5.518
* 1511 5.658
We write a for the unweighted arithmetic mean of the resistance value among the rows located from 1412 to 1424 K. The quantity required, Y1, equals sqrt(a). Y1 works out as 2.206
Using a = 4.86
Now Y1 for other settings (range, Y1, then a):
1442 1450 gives 2.264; 5.13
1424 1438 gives 2.268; 5.15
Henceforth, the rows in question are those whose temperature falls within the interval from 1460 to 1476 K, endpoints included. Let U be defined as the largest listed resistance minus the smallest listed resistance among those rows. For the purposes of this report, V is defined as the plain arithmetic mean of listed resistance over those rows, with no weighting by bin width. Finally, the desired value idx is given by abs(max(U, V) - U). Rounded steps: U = 0.25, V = 5.095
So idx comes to 4.85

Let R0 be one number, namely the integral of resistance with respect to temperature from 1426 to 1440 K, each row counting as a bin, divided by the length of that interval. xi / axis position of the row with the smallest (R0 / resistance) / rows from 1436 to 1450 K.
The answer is 1447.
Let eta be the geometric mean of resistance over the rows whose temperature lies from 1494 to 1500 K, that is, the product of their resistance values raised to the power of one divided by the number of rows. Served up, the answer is 5.3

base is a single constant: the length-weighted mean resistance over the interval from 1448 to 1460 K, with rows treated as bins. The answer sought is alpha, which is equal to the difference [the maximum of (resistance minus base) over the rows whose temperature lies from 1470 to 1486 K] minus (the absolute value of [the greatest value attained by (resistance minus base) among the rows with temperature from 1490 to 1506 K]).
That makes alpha -0.43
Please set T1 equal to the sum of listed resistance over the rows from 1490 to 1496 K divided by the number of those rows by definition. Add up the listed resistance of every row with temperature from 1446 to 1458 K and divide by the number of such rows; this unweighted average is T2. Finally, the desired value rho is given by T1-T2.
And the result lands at 0.29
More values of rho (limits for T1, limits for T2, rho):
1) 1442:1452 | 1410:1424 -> 0.23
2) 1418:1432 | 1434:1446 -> -0.07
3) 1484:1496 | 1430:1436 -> 0.20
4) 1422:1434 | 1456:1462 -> -0.10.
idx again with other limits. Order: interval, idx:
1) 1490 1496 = 5.28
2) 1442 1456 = 4.82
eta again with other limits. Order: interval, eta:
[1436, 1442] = 5.1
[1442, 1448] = 5.2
